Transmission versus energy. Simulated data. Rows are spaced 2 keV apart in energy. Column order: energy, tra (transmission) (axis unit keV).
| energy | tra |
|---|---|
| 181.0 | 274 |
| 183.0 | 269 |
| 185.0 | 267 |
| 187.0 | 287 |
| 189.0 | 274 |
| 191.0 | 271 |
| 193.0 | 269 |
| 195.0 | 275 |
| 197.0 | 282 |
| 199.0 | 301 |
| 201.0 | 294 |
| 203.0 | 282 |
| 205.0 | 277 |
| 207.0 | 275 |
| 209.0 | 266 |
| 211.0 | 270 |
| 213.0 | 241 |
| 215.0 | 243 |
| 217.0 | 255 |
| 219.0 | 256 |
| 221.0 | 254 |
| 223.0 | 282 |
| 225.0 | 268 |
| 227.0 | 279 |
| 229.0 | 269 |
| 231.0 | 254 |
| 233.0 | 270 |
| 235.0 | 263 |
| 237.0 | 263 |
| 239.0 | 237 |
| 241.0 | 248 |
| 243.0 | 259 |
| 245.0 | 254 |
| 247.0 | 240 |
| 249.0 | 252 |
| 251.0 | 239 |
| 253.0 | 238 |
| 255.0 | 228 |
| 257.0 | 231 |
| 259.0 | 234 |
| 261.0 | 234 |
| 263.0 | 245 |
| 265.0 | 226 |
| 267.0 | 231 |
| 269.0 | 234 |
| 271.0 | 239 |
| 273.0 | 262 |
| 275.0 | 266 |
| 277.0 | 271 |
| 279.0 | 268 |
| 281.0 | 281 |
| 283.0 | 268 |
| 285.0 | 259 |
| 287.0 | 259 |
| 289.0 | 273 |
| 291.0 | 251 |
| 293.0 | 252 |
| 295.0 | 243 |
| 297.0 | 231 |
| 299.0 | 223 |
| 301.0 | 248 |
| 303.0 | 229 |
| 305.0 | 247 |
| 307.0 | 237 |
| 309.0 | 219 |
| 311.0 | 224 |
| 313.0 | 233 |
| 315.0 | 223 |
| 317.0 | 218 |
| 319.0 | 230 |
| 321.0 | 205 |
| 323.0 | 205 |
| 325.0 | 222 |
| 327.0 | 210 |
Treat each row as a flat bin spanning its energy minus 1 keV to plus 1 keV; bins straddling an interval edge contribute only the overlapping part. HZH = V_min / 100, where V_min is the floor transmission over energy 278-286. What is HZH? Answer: 2.59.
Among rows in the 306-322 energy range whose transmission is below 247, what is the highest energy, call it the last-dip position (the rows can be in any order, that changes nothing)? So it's 321.0 keV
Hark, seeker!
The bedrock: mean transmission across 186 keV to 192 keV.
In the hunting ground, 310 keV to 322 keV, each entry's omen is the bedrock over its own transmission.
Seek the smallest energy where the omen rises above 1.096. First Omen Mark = 311.0 keV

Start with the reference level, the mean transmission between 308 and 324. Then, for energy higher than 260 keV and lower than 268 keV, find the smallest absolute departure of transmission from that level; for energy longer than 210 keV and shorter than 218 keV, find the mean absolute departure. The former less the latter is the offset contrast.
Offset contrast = -26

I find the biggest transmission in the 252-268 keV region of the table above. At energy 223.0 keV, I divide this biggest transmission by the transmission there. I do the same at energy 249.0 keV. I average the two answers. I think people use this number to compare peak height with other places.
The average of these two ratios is 0.92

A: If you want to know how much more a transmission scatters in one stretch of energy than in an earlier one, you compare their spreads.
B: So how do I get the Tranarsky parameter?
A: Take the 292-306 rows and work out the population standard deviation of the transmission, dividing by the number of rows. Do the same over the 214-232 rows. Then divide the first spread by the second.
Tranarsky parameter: 0.8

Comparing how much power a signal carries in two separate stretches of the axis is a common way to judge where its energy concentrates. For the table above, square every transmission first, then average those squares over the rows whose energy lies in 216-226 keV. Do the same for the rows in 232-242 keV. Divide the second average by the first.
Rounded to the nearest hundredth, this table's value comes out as 0.95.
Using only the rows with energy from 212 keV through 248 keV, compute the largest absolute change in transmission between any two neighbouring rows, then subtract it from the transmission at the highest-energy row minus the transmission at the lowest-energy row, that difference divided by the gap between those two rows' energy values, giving -28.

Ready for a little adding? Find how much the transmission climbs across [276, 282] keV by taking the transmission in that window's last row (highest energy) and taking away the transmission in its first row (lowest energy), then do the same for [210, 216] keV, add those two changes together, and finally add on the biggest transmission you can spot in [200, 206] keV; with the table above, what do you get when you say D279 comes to 277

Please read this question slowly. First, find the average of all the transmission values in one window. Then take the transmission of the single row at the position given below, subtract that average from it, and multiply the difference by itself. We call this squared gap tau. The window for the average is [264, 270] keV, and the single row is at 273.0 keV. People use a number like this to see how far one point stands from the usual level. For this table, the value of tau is 1003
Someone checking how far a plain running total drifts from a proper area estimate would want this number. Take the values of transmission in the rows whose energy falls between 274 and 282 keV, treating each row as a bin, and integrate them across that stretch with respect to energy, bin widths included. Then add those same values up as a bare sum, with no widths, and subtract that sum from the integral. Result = 1086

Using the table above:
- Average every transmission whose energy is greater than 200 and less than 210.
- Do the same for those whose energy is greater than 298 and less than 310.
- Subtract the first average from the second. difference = -45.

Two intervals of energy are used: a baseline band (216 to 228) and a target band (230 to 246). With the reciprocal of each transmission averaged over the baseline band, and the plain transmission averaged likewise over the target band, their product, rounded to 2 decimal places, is 0.97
